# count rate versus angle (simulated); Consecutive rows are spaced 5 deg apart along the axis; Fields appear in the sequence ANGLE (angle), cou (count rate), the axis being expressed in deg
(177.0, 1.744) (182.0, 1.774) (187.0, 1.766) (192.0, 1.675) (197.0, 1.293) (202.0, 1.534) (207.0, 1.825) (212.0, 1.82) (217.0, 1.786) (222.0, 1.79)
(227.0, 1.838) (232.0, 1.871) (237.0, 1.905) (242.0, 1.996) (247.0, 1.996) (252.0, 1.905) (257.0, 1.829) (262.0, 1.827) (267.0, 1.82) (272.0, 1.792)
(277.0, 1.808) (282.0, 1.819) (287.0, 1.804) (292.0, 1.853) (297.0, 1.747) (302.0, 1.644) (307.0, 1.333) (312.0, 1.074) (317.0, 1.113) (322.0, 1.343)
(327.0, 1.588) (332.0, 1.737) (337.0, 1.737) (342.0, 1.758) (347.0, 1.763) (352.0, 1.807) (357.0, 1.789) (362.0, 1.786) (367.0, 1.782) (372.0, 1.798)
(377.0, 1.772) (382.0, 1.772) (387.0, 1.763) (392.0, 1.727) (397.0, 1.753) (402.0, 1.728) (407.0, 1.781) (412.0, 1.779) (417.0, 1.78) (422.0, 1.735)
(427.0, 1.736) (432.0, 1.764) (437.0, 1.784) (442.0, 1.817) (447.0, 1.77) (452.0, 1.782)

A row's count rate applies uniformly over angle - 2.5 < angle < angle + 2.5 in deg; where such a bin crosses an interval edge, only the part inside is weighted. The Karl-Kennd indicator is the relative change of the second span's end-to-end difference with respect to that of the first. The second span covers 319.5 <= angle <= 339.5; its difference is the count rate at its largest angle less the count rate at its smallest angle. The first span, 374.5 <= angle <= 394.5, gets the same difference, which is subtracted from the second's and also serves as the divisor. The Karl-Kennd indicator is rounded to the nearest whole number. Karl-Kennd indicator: -10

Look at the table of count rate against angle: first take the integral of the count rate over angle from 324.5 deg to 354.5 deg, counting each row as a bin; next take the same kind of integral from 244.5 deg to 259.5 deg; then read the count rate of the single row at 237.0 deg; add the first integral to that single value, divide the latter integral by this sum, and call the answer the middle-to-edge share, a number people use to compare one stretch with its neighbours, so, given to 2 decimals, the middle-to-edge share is 0.53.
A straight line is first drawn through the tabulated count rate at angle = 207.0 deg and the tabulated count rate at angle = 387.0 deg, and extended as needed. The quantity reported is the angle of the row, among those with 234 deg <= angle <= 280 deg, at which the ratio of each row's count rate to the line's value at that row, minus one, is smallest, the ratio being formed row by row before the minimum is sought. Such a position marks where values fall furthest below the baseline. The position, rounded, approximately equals 272.0 deg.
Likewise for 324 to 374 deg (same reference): 327.0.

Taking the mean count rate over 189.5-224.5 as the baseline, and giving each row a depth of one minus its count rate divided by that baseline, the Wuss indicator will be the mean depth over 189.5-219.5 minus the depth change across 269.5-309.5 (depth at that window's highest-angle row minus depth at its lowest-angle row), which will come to -0.26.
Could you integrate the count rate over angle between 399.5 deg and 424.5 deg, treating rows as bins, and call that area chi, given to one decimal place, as 44.0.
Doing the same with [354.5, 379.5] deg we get 44.6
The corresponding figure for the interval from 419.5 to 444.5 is 44.2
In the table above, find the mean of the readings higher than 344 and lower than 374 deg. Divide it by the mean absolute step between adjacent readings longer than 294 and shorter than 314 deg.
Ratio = 8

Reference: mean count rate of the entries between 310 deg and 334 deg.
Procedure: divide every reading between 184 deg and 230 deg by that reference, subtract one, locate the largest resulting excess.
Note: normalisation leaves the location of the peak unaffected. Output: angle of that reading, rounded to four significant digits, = 227.0 deg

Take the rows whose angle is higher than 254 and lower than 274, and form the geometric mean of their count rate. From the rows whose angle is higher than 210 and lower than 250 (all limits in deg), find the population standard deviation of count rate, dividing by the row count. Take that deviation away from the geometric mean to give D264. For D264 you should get 1.74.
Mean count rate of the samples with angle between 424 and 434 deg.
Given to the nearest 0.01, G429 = 1.75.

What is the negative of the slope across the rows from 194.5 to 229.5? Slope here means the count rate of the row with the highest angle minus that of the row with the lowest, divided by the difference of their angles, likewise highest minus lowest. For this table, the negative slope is -0.0182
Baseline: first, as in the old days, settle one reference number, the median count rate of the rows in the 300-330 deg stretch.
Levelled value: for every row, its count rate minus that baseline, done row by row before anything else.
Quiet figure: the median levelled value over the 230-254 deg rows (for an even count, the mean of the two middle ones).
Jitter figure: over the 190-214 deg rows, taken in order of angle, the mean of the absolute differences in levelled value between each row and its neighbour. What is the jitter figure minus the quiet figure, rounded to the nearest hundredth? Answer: -0.34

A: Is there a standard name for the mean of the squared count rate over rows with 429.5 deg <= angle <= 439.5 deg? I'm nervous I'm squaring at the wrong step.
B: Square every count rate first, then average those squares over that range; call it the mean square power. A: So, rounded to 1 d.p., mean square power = 3.1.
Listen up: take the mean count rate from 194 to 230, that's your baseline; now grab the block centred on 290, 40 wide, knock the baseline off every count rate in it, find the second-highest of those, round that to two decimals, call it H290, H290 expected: 0.12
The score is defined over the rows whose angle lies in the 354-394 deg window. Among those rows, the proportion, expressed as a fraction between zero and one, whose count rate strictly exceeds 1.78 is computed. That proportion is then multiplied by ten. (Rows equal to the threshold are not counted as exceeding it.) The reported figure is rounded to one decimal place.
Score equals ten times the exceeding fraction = 5.0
